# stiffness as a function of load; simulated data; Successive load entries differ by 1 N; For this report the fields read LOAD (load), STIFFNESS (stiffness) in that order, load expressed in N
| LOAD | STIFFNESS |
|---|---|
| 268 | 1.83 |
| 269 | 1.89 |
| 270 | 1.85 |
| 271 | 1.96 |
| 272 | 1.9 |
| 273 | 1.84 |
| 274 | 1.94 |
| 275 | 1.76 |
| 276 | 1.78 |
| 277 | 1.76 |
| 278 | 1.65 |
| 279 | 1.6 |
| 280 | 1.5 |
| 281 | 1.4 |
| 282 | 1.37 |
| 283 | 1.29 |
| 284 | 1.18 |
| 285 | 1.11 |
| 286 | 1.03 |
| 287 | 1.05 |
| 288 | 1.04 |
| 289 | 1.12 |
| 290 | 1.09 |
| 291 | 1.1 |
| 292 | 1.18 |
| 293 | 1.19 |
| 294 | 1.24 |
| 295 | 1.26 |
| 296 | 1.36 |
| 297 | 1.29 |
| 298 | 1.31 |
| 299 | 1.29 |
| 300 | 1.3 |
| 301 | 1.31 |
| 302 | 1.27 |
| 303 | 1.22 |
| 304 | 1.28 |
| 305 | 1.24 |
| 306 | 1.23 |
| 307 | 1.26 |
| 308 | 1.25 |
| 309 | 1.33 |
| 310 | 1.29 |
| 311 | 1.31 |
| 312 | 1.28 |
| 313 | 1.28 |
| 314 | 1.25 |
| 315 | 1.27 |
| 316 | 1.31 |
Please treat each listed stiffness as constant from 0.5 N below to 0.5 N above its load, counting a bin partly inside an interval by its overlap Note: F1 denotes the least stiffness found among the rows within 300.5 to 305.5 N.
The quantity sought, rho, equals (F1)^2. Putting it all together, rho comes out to 1.49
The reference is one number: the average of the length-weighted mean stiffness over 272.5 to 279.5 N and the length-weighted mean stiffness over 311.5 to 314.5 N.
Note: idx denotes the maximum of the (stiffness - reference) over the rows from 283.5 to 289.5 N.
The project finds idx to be -0.34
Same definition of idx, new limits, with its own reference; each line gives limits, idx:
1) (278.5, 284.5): 0.08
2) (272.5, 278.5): 0.42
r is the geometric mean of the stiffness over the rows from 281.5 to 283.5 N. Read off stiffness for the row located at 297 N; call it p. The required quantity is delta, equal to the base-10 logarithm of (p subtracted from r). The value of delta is -1.4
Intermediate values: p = 1.29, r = 1.33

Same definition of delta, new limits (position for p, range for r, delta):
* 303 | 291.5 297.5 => -1.5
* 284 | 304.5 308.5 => -1.2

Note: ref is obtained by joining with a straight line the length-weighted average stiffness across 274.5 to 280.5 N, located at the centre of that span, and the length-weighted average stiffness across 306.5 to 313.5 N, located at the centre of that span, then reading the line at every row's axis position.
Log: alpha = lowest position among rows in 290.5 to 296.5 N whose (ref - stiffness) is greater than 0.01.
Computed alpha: 291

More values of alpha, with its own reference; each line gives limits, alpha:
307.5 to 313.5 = 308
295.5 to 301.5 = 296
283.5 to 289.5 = 284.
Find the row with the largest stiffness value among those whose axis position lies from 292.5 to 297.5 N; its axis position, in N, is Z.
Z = 296 N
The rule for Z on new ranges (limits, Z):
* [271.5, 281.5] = 274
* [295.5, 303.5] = 296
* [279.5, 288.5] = 280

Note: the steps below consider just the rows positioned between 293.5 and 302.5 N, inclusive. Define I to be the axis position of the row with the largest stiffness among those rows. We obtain 296 N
